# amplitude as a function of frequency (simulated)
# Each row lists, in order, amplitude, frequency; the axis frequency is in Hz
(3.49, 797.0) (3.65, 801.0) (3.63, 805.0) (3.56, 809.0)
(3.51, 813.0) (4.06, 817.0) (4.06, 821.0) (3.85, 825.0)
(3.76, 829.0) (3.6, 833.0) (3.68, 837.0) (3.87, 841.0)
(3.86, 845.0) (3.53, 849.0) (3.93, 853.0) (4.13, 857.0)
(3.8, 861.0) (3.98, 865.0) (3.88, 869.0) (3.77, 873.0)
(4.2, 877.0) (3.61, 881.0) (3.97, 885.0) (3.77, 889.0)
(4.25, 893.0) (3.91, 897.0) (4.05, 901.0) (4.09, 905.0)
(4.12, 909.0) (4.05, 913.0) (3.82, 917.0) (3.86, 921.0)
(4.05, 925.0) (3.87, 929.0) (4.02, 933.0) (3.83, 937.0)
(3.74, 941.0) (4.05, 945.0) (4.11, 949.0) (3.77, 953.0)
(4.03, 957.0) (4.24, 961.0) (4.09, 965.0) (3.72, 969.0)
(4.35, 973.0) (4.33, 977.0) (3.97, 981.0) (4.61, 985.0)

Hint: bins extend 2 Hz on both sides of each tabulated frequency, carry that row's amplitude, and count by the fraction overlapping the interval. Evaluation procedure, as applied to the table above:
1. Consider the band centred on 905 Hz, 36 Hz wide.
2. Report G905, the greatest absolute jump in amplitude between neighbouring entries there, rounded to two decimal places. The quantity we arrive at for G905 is 0.48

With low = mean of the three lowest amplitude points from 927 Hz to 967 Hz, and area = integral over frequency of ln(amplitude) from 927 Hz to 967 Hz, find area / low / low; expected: 3.9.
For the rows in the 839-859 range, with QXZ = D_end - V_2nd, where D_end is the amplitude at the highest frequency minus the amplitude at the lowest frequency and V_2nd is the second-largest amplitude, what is -3.67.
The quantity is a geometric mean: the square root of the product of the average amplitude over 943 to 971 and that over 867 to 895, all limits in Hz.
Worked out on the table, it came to 3.96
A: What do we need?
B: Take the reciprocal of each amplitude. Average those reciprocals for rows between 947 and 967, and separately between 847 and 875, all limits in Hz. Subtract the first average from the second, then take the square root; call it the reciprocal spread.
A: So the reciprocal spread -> 0.110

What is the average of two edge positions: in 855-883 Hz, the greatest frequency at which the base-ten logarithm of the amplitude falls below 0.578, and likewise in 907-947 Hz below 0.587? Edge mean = 911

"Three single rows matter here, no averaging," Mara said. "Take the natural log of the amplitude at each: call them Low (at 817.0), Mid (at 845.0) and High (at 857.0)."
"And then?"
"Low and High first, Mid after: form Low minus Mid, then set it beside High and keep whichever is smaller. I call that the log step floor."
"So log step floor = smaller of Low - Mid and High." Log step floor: 0.05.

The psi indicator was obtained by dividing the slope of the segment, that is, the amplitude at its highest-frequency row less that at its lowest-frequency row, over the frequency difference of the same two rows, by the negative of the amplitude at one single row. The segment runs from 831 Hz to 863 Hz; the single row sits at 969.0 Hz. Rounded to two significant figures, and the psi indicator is -0.0019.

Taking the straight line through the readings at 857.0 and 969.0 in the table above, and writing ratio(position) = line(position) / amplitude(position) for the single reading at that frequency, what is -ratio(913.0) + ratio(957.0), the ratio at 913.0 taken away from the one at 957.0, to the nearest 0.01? -0.04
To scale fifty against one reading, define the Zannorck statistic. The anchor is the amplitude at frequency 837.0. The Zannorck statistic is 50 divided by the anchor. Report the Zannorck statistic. 13.6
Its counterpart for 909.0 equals 12.1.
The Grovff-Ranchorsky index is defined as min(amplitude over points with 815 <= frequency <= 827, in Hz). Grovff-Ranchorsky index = 3.85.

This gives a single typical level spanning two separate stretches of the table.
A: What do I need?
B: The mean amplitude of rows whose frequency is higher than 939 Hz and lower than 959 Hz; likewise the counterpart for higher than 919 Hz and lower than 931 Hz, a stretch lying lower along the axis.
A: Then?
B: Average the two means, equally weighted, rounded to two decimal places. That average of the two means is 3.93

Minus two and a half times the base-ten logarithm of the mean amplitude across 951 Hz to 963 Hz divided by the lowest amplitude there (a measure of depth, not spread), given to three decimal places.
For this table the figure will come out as -0.068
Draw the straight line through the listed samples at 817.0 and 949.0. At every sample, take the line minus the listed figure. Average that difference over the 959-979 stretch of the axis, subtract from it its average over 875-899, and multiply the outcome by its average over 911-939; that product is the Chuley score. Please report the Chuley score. -0.028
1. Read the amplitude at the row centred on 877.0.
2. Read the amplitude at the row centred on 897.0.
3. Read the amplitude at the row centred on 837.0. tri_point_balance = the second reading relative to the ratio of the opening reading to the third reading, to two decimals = 3.43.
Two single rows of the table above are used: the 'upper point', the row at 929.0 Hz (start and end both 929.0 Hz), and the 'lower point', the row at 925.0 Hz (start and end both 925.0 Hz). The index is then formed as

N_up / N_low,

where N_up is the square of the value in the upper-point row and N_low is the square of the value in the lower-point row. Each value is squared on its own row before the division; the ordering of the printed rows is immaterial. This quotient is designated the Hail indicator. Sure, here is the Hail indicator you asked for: 0.91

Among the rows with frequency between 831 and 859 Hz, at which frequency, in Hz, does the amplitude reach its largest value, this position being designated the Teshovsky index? 857.0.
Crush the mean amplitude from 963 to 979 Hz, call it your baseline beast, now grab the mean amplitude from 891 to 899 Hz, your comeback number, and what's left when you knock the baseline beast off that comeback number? -0.04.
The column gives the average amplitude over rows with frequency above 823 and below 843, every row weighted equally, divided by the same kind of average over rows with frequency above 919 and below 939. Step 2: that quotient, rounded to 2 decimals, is 0.96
